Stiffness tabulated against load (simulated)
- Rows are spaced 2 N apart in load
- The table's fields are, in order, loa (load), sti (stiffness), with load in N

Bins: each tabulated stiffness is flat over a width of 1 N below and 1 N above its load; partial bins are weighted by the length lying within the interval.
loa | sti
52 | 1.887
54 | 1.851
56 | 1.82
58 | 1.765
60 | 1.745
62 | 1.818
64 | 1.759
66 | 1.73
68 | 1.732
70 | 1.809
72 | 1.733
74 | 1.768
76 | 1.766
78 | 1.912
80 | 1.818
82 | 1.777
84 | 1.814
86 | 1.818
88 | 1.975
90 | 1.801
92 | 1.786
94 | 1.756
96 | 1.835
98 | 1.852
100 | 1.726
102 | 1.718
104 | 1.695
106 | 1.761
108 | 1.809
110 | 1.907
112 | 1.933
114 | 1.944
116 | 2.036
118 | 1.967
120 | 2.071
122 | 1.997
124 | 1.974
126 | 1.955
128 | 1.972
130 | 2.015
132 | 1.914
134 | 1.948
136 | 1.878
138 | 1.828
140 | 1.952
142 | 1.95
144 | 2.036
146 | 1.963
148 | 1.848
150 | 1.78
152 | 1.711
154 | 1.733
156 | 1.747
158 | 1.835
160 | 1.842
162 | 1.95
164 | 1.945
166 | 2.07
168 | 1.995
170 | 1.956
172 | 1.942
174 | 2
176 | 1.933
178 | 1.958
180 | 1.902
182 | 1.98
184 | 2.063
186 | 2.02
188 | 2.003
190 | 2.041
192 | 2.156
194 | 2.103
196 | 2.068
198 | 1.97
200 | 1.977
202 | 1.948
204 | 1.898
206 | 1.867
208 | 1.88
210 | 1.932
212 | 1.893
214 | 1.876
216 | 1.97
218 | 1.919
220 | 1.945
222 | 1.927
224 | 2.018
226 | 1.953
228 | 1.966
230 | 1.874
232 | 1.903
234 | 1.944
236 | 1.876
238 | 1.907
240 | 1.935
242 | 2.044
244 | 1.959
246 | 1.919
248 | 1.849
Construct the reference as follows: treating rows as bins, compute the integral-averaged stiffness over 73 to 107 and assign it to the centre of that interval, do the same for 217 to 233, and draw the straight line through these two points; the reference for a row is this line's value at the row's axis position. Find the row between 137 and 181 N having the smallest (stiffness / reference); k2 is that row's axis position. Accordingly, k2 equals 152 N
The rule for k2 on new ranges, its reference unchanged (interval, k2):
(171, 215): 206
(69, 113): 104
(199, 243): 236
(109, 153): 152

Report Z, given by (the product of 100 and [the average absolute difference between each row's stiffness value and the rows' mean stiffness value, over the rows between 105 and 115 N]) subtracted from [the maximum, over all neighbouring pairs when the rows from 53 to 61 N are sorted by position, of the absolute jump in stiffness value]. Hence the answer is -6.8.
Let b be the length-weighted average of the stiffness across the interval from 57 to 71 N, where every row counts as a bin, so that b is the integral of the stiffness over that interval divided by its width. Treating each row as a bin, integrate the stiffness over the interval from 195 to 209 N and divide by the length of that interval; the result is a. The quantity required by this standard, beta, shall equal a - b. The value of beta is 0.18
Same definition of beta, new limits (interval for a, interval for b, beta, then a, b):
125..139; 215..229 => -0.03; 1.93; 1.96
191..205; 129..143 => 0.09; 2.02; 1.93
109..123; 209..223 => 0.06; 1.98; 1.92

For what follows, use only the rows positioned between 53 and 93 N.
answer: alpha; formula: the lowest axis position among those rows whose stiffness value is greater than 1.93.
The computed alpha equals 88 N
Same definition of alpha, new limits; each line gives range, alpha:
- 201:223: 202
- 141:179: 142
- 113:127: 114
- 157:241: 162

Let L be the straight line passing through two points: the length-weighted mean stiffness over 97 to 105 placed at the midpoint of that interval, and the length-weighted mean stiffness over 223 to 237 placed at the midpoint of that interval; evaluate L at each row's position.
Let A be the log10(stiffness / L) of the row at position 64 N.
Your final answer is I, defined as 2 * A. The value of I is 0.032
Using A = 0.016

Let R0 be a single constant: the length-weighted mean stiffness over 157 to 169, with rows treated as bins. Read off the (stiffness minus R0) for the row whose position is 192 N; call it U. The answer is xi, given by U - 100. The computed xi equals -99.8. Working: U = 0.22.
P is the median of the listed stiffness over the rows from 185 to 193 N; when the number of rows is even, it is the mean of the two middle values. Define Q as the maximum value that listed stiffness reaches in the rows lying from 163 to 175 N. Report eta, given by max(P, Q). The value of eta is 2.07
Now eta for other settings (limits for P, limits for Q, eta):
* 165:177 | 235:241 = 1.98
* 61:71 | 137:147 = 2.04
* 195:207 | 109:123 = 2.07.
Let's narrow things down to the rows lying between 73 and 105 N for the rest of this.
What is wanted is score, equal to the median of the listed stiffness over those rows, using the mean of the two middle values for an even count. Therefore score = 1.79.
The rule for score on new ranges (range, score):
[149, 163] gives 1.78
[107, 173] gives 1.95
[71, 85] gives 1.78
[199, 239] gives 1.92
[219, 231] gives 1.95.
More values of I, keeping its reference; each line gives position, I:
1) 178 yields 0.045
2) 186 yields 0.067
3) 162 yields 0.053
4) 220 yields 0.012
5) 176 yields 0.035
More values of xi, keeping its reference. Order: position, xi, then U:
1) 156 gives -100.2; -0.19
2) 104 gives -100.2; -0.24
